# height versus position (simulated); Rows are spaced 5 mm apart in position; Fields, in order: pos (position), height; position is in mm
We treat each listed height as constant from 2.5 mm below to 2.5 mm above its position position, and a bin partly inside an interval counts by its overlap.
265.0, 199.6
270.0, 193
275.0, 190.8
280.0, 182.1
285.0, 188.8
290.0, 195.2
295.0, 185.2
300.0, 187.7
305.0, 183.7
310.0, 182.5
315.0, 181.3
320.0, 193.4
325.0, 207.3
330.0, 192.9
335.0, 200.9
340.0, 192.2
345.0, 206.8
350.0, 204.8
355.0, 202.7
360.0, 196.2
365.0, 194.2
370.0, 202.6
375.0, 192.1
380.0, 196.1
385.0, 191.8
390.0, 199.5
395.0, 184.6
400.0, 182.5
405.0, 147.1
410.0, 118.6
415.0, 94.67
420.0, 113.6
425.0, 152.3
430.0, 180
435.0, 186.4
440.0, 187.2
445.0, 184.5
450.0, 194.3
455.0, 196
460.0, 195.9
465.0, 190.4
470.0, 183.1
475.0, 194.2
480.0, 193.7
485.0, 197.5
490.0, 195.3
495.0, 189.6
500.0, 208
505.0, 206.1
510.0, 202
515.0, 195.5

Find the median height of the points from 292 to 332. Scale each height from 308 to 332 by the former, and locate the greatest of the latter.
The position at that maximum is 325.0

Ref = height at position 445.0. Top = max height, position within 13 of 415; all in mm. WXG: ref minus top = 32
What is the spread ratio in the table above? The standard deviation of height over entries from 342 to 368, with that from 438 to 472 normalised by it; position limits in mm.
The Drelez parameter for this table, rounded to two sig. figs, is 1.0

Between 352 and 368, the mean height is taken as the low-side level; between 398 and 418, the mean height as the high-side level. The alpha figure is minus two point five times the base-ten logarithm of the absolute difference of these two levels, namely -4.5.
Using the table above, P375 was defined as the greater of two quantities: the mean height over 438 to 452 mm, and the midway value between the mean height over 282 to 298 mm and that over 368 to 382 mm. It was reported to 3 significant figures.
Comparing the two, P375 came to 193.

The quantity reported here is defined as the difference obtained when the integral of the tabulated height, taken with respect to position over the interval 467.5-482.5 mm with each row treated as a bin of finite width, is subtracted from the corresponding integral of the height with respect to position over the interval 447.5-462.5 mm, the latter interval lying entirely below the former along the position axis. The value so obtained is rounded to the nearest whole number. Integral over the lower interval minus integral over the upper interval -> 76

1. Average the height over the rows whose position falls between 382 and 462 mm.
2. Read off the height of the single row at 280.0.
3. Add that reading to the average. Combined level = 351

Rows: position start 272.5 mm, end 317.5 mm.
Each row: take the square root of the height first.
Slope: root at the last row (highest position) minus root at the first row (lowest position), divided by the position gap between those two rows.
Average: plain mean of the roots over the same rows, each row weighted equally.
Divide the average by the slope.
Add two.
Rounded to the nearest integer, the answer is -1566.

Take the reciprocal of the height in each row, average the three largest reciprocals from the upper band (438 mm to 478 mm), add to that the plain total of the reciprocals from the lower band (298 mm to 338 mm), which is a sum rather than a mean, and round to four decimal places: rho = 0.0473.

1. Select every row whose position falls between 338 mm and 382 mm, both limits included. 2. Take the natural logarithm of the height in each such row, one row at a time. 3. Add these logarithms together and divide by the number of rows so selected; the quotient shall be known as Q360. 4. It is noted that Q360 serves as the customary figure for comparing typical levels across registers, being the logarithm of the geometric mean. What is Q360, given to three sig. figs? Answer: 5.29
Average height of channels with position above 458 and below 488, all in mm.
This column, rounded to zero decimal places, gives 192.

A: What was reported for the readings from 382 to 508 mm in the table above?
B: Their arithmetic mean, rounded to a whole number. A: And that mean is 179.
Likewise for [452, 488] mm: 193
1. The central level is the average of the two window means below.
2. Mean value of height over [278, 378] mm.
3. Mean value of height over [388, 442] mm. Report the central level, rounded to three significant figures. 176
